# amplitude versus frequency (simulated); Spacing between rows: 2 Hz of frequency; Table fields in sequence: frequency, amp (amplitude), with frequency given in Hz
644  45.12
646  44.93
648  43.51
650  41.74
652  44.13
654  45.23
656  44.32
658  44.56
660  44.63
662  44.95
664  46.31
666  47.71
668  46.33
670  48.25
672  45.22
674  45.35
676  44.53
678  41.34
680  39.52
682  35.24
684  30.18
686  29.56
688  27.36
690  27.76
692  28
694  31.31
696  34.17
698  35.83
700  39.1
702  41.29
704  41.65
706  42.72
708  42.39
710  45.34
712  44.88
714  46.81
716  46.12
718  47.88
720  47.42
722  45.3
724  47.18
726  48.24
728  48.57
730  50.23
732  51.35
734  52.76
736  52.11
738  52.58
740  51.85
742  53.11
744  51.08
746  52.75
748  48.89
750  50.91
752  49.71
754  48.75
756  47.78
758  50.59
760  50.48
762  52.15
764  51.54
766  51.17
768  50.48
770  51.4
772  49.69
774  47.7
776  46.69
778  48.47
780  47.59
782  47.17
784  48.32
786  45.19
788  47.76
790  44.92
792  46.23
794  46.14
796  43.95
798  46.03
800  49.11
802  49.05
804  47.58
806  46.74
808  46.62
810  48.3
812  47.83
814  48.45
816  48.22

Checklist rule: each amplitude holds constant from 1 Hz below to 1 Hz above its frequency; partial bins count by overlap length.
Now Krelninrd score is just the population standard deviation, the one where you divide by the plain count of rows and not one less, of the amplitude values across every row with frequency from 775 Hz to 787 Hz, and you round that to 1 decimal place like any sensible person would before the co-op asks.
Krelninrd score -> 1.1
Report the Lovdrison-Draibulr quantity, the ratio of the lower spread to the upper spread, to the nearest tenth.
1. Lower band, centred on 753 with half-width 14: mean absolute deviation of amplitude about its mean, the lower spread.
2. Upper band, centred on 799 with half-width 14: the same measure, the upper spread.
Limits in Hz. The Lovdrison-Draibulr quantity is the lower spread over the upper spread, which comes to 1.0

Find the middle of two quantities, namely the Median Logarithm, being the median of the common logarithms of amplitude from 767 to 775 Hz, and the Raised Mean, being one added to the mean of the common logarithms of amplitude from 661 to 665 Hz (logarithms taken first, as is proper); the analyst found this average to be 2.18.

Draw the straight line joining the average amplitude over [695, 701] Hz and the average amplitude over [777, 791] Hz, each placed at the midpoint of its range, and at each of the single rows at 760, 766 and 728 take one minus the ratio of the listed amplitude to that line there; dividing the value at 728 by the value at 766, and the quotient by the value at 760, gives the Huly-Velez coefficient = -10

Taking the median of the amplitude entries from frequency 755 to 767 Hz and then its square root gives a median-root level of 7.13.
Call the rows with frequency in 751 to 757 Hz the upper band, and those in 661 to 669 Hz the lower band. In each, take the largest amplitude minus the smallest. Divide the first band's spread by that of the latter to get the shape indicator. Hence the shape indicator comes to 0.70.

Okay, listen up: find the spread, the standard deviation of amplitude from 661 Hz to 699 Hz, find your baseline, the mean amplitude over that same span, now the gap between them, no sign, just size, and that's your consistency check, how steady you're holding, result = 31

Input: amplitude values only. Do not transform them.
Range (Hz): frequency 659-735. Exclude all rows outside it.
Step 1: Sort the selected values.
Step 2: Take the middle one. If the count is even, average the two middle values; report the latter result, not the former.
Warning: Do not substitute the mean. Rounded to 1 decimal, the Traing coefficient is 44.9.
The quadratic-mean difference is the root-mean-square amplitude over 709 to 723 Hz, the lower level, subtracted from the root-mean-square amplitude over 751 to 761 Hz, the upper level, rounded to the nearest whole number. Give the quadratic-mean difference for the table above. 3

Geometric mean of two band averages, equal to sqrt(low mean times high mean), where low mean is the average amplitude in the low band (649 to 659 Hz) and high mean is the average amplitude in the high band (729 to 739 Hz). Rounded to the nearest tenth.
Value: 47.7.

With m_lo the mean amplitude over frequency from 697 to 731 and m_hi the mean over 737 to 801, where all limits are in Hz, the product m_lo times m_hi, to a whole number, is 2196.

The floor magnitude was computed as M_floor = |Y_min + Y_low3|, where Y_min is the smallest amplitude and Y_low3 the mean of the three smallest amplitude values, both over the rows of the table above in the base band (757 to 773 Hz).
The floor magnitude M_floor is 100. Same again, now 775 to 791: 91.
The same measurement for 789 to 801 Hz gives 89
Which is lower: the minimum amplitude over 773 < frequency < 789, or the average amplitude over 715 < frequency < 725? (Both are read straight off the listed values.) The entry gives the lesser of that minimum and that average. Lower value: 45.2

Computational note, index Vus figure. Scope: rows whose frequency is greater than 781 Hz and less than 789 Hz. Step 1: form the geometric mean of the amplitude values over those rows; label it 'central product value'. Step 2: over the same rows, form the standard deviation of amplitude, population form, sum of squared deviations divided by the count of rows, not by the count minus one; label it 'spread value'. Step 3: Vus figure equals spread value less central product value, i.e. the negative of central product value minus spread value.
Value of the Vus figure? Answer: -46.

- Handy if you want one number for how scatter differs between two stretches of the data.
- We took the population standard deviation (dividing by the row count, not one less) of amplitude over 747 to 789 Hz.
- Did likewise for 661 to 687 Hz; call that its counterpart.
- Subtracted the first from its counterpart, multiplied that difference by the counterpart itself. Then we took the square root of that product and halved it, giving 2.6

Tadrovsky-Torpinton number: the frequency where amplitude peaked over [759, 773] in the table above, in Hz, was 762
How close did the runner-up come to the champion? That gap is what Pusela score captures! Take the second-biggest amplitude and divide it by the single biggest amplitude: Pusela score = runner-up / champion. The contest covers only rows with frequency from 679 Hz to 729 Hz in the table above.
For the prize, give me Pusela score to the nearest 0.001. 0.993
